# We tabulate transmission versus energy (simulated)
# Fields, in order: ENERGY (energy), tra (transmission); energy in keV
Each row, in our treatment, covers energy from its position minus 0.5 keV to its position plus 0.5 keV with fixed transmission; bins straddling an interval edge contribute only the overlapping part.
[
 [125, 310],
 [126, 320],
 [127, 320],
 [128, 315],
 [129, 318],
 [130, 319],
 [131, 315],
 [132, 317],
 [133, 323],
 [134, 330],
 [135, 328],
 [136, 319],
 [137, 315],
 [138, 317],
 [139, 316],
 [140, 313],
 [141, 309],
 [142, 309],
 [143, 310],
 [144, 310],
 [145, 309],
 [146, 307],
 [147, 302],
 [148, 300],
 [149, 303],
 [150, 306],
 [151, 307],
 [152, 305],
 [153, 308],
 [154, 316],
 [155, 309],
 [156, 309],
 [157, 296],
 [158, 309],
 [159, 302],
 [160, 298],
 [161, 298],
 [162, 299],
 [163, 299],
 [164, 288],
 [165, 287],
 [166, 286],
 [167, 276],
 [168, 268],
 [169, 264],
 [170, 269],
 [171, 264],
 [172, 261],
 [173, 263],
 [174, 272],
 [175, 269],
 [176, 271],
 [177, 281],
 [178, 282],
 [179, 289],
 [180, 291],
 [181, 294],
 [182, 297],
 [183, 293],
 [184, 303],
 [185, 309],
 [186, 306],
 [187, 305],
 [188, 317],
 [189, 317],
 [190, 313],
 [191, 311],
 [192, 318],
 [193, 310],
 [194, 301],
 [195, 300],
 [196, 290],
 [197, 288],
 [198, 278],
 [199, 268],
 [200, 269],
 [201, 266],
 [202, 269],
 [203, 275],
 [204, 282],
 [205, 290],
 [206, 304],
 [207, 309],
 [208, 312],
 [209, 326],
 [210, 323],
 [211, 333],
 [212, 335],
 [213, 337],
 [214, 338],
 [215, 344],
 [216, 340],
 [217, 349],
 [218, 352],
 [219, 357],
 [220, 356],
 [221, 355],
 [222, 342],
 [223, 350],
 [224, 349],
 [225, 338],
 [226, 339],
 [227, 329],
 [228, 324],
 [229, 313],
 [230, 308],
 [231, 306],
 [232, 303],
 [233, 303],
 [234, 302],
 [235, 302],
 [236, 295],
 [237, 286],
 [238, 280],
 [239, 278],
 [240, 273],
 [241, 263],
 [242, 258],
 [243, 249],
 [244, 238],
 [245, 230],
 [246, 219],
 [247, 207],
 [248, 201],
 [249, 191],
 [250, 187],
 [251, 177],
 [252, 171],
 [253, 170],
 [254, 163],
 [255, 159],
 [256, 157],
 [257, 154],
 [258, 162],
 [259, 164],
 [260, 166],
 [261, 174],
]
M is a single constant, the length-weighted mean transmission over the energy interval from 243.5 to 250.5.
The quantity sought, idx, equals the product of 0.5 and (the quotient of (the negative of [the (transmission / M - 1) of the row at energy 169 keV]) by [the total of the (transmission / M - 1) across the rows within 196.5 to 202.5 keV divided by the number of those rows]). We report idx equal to -0.43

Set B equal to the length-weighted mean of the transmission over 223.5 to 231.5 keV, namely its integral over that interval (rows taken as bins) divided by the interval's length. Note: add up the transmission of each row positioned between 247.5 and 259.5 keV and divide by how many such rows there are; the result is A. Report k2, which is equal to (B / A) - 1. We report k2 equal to 0.90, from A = 171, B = 326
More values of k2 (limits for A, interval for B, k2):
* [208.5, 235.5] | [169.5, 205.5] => -0.13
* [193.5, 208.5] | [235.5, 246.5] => -0.09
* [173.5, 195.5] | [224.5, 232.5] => 0.07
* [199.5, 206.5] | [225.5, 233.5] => 0.13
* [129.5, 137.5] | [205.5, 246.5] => -0.03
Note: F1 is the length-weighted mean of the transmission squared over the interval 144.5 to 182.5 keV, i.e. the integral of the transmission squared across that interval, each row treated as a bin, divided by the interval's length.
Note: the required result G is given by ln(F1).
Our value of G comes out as 11.3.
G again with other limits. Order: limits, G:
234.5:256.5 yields 10.9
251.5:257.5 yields 10.2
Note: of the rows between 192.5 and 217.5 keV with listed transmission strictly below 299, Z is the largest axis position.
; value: 205 keV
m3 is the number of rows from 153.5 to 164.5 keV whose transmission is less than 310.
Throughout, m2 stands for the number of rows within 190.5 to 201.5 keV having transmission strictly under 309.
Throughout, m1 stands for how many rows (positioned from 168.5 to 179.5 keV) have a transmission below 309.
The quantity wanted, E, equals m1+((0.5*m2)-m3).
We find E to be 5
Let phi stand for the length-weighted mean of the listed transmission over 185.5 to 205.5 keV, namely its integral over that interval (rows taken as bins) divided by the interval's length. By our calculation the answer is 294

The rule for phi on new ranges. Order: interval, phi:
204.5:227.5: 335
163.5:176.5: 272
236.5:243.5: 270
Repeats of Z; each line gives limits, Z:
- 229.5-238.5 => 238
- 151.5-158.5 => 157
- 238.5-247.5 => 247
